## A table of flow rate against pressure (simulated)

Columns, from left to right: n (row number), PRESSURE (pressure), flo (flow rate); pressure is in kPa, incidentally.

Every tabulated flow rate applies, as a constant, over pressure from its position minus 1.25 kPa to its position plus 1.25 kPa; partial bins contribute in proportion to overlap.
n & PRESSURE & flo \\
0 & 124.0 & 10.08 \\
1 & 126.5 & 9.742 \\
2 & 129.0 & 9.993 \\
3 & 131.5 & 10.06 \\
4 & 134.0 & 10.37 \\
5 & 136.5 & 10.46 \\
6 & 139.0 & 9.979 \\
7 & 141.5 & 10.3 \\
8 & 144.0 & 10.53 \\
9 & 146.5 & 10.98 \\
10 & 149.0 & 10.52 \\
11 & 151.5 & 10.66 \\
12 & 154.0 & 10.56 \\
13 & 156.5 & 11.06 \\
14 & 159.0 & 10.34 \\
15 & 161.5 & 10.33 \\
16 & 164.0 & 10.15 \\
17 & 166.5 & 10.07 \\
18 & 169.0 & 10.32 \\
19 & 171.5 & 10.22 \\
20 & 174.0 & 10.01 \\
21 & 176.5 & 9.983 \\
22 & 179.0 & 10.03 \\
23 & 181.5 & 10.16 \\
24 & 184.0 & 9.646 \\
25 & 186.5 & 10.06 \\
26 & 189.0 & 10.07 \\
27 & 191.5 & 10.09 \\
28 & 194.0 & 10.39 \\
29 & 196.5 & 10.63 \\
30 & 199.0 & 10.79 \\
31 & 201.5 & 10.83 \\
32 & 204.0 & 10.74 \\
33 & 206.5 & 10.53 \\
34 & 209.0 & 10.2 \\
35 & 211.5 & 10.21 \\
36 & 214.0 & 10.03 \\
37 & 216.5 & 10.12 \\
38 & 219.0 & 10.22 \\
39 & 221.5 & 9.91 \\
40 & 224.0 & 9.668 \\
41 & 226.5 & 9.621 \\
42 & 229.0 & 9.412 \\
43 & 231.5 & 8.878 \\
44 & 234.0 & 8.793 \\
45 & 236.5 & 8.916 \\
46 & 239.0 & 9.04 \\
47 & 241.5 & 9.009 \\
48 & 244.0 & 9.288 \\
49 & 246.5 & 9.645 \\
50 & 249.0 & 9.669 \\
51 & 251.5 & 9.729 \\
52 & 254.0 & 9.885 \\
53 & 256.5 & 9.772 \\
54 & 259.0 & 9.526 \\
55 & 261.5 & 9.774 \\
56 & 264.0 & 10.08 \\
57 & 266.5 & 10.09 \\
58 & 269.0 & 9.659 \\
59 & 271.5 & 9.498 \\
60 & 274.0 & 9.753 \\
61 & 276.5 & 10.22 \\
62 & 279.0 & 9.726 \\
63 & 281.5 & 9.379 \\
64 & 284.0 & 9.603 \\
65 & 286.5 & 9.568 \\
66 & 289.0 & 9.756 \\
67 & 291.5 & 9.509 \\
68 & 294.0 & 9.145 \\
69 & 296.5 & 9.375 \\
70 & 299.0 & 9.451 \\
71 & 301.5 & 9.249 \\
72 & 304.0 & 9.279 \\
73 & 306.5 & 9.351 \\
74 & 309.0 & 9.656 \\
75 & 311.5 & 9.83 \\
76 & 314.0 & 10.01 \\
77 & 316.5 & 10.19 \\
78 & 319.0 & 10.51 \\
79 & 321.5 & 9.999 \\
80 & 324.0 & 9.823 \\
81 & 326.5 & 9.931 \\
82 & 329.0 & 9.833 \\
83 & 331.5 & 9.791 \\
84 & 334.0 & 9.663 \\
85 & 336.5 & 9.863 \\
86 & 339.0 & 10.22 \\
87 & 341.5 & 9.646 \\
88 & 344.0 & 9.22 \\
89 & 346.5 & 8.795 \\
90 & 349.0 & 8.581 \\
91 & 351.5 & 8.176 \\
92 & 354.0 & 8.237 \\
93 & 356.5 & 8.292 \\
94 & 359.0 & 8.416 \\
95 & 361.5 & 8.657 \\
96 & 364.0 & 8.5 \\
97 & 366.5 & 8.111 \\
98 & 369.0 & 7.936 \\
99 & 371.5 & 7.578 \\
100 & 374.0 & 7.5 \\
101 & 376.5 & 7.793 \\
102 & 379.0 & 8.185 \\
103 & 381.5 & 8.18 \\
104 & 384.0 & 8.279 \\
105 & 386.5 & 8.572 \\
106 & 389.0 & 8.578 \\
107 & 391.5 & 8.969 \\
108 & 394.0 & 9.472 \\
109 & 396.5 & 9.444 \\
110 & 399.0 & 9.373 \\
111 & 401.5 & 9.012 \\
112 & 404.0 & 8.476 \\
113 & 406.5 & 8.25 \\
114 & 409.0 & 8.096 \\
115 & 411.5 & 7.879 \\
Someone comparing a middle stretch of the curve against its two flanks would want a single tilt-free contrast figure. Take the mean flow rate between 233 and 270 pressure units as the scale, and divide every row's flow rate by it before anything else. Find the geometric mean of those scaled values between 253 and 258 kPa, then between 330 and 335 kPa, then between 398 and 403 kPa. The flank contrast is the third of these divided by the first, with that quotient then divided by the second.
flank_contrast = 0.916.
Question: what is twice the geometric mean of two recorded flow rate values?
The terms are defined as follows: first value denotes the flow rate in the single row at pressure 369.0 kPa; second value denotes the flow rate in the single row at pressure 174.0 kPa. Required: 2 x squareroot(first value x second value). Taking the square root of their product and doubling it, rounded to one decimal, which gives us 17.8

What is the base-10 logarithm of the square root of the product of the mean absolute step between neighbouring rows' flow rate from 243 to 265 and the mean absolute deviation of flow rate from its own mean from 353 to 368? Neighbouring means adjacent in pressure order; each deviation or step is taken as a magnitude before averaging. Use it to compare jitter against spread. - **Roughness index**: -0.77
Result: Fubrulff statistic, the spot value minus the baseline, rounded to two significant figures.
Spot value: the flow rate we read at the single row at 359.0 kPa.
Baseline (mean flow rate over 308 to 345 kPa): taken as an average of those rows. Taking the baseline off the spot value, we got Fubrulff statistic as -1.5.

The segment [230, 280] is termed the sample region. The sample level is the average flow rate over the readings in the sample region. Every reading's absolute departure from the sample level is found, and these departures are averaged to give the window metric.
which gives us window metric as 0.34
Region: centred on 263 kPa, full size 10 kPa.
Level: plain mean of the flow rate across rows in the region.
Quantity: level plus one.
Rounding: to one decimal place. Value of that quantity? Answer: 10.9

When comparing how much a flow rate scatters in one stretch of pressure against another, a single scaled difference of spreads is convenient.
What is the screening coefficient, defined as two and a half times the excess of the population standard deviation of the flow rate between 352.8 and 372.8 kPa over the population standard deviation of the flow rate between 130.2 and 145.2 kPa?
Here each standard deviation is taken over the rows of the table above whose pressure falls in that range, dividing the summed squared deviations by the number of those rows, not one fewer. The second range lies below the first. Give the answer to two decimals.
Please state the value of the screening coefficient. 0.30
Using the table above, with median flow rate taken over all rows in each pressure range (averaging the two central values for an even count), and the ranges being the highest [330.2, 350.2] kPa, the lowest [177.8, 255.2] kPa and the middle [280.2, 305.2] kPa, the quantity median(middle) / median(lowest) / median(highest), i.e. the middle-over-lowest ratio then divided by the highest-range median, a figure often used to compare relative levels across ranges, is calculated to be 0.097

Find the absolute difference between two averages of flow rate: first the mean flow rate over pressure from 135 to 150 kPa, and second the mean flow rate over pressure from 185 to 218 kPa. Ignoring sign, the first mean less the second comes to 0.1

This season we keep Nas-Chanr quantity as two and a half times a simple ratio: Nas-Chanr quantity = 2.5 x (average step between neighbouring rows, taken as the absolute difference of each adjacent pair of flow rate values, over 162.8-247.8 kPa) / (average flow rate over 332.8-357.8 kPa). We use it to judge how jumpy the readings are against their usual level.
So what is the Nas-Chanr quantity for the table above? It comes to 0.0492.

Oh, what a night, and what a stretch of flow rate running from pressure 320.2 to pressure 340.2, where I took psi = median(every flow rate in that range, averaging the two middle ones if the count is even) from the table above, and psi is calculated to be 9.8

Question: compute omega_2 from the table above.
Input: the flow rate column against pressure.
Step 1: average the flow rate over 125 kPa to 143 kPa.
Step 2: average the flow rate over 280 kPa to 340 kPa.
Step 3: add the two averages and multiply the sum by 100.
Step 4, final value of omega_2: 1984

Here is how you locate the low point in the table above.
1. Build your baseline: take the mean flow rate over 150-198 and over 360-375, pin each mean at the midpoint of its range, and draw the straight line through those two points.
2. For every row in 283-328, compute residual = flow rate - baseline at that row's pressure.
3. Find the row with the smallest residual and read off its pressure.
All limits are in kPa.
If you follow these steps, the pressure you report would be 294.0 kPa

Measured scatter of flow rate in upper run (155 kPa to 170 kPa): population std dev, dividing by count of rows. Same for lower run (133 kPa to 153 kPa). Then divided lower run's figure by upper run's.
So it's 0.84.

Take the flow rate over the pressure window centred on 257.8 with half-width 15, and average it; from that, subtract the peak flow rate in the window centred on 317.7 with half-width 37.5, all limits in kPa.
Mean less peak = -0.8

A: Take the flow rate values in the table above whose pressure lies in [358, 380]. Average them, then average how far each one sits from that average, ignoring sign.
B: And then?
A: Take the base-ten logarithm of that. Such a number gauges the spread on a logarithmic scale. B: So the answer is -0.5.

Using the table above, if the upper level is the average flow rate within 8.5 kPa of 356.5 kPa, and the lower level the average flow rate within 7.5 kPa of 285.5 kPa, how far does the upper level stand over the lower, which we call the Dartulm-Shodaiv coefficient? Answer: -1.2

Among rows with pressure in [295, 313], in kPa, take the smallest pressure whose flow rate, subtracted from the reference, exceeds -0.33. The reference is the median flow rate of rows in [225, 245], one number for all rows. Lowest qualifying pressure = 301.5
